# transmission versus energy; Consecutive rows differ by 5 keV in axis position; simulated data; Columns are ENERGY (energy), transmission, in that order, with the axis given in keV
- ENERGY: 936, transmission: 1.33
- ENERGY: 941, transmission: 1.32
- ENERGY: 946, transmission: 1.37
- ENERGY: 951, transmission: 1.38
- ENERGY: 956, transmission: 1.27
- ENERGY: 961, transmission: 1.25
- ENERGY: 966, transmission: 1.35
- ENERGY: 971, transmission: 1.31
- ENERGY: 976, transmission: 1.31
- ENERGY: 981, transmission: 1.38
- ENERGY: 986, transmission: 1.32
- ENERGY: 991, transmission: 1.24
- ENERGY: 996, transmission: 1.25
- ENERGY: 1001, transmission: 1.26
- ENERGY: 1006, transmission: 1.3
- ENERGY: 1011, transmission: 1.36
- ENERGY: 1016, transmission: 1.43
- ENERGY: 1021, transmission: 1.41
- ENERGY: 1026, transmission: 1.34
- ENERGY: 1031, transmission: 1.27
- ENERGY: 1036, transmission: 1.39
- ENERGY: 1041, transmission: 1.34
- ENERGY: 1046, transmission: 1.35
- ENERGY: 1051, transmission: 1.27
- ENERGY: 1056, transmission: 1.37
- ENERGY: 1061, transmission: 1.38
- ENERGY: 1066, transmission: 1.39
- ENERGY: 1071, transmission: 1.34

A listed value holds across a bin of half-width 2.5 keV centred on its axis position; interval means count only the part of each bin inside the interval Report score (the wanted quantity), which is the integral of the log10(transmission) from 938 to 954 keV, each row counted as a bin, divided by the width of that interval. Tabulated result 0.131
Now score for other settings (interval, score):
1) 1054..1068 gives 0.140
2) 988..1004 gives 0.098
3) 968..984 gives 0.125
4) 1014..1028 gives 0.144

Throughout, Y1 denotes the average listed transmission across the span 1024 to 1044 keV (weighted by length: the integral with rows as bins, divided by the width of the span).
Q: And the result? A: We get 1.34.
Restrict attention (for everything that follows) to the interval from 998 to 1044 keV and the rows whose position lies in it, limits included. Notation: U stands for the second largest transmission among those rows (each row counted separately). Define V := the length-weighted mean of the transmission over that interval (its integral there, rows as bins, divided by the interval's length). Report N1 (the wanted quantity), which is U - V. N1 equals 0.07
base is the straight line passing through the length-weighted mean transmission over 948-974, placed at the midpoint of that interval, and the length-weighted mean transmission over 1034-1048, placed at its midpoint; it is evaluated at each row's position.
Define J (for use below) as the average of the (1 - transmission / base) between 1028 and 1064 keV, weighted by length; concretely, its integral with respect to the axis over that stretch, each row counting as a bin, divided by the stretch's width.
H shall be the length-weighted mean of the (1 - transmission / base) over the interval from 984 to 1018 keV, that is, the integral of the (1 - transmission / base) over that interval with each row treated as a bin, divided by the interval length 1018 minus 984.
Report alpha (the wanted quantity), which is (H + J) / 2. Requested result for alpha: 0.0195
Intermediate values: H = 0.022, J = 0.0168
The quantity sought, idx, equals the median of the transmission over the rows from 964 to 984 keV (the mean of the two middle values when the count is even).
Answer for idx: 1.33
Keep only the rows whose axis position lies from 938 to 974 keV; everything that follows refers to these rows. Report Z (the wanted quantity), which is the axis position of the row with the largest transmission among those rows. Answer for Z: 951 keV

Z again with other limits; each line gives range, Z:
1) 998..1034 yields 1016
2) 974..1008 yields 981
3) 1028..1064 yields 1036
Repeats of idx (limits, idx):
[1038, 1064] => 1.35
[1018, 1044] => 1.34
